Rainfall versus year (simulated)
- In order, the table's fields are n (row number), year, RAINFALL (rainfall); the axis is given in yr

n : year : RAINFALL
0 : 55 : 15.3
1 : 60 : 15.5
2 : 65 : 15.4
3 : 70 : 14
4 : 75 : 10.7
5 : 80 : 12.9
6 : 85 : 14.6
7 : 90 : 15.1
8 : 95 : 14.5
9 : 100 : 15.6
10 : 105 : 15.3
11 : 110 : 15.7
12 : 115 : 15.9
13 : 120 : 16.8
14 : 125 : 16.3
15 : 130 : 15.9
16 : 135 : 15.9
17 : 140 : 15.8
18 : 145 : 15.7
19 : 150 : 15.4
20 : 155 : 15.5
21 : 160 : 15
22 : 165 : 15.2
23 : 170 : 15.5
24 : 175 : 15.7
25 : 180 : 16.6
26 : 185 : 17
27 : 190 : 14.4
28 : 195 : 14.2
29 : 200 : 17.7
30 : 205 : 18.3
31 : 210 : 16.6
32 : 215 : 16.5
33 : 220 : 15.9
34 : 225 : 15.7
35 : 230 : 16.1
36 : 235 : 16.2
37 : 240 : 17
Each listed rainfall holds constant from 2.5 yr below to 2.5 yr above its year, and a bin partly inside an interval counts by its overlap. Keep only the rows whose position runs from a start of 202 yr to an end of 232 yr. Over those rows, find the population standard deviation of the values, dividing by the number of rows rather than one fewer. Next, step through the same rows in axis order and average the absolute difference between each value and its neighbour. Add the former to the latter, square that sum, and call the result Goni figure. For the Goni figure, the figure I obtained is 2.1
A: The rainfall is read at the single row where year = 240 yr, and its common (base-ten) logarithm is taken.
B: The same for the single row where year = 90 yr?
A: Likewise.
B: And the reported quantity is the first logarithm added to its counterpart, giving 2.41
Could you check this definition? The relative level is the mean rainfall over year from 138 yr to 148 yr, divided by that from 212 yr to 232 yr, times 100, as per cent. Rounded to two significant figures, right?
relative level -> 98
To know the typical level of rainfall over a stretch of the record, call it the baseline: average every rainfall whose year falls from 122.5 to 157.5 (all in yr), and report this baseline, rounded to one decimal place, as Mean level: 15.8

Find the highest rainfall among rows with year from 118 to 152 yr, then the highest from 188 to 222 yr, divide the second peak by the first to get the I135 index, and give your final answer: 1.09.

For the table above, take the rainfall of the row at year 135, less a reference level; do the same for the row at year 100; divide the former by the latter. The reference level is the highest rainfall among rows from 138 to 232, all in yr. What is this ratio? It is 0.89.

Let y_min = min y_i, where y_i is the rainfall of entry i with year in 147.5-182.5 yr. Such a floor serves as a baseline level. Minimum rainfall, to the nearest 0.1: 15.0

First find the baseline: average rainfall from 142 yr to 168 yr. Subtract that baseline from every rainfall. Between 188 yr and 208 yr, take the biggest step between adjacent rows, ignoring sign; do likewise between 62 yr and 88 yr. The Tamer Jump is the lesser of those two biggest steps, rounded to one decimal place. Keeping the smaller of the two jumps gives 3.3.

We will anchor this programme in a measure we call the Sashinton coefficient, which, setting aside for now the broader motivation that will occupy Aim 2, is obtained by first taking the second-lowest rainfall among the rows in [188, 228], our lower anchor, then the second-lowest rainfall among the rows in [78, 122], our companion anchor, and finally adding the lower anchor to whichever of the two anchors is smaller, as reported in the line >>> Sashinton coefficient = 28.8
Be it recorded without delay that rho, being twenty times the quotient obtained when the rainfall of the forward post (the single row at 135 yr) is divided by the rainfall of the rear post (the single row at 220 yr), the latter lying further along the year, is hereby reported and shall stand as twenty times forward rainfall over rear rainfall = 20.0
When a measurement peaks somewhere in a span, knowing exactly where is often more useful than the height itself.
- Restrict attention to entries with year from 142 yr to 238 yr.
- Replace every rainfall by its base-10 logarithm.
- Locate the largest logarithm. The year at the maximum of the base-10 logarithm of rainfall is 205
